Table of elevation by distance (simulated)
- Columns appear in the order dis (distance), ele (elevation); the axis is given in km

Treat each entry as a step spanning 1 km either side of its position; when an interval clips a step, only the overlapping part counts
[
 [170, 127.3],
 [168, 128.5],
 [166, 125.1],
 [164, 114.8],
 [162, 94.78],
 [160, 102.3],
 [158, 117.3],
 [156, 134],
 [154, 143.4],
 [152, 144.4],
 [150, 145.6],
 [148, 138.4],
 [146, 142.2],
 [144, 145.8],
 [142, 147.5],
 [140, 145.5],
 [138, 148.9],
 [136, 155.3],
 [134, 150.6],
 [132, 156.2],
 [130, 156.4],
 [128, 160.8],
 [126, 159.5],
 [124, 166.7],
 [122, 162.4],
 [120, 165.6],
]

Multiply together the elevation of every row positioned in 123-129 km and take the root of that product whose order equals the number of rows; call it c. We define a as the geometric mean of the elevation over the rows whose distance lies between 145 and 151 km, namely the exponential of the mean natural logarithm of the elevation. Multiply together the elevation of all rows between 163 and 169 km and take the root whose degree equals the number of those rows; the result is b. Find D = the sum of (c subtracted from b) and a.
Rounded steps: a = 142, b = 123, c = 162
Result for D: 102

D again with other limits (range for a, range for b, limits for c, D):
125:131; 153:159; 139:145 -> 144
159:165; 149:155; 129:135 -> 94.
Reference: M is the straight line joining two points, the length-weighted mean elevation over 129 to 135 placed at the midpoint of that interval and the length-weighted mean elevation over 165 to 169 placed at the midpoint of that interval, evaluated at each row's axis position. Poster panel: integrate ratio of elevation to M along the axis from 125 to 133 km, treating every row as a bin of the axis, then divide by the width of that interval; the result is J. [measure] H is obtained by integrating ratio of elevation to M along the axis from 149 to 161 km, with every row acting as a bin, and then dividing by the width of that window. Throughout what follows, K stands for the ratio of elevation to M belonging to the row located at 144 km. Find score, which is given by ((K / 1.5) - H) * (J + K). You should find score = -0.585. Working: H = 0.96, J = 1.01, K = 1.01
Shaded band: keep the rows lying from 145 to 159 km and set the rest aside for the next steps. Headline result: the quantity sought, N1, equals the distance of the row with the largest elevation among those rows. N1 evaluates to 150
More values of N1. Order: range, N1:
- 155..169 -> 156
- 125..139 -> 128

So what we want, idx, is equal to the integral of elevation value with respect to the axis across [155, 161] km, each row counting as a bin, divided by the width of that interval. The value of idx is 118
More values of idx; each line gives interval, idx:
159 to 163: 99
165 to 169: 127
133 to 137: 153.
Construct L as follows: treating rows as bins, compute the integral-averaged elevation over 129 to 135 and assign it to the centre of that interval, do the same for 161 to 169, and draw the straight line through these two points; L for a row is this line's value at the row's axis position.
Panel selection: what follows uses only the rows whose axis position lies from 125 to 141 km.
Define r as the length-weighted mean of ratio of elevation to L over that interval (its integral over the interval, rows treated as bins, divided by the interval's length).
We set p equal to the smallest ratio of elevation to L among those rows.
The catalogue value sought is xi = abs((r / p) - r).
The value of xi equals 0.012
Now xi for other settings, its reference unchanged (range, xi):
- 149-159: 0.061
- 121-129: 0.023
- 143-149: 0.020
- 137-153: 0.003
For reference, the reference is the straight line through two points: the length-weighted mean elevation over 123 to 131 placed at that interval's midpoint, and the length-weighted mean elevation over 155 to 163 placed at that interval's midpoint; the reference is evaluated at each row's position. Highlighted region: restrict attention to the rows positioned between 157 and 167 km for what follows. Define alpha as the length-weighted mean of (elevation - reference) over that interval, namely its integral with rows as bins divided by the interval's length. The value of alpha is 3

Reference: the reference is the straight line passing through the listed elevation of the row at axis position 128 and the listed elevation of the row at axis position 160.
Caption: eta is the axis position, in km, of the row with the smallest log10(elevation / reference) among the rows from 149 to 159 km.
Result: 158 km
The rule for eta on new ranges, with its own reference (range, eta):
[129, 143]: 130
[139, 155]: 140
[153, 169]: 162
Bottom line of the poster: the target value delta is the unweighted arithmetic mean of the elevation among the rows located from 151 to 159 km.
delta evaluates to 135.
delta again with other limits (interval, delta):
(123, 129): 162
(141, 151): 144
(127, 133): 158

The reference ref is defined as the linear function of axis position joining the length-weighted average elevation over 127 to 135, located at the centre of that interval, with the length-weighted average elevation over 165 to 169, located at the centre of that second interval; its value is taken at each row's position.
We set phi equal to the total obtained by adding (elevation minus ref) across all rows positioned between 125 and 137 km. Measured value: 3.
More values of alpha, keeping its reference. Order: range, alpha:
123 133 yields 1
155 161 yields 4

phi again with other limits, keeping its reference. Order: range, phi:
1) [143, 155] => 11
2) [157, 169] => -97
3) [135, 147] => -2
